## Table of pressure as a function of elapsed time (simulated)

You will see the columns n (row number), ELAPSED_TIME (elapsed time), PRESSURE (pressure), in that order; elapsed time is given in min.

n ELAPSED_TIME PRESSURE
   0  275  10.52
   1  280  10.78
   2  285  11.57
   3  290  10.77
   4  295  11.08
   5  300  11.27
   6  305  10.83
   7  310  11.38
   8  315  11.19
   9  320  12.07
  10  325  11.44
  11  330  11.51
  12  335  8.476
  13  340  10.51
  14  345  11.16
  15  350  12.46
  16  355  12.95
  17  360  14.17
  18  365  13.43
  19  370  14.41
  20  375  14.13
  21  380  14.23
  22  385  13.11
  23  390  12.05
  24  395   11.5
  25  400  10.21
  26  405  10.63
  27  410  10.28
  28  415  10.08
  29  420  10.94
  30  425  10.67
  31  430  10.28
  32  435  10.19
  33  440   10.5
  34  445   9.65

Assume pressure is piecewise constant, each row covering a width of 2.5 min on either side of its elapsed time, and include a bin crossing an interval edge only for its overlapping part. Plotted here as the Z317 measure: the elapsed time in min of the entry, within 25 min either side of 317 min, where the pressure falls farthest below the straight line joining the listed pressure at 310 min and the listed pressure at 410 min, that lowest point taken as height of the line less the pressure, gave 335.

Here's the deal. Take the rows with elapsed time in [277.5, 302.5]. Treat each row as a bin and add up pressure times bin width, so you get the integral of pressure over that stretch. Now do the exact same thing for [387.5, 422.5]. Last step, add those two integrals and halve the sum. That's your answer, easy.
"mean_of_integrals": 328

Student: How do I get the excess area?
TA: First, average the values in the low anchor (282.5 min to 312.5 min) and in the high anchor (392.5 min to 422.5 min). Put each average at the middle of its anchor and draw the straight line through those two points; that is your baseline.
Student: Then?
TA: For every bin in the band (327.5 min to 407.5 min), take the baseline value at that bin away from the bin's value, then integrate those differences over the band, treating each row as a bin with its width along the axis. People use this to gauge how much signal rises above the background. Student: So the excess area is 110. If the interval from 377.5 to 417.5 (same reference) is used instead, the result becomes 34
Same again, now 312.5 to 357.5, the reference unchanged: 15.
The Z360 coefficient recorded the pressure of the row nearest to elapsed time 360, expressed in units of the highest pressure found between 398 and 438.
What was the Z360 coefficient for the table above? 1.30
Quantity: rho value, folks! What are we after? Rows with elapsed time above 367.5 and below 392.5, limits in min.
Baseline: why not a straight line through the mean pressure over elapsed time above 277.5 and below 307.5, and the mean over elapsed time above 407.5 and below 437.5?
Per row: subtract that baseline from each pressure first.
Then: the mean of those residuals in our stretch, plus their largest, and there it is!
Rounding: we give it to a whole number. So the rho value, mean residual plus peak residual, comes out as 7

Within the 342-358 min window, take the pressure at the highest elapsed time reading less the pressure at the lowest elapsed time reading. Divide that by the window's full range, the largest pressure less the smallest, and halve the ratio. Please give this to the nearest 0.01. 0.50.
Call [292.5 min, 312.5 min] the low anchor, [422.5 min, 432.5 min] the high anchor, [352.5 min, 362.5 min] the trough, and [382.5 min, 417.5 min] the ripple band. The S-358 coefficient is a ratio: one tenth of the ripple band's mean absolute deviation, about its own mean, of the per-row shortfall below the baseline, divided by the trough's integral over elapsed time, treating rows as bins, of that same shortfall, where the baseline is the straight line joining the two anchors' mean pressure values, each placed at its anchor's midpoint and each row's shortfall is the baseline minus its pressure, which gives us -0.0033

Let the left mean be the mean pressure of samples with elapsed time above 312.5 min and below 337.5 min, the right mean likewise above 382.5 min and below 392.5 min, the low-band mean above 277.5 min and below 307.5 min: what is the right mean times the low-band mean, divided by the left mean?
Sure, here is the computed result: 12.7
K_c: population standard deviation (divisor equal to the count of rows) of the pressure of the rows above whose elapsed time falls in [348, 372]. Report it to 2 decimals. 0.73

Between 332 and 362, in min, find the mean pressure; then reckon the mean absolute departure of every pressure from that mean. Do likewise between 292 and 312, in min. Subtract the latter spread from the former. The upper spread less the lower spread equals 1.4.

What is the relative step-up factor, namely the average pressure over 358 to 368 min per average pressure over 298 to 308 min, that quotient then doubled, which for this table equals 2.5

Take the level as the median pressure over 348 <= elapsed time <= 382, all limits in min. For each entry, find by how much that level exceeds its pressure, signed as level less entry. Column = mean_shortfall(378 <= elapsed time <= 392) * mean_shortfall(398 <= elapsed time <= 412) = 3.8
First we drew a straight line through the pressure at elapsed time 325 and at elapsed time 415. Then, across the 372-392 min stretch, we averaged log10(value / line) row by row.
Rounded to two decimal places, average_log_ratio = 0.10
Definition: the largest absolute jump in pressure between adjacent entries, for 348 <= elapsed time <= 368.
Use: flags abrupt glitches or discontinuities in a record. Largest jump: 1.2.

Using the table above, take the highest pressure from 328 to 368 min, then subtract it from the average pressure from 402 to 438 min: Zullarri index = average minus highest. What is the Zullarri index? -3.7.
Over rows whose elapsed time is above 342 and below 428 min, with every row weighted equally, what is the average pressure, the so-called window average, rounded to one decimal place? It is 12.1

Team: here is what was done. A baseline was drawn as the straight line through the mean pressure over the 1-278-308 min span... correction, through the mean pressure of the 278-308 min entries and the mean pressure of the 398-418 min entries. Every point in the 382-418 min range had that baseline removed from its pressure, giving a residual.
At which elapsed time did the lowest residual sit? 415 min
